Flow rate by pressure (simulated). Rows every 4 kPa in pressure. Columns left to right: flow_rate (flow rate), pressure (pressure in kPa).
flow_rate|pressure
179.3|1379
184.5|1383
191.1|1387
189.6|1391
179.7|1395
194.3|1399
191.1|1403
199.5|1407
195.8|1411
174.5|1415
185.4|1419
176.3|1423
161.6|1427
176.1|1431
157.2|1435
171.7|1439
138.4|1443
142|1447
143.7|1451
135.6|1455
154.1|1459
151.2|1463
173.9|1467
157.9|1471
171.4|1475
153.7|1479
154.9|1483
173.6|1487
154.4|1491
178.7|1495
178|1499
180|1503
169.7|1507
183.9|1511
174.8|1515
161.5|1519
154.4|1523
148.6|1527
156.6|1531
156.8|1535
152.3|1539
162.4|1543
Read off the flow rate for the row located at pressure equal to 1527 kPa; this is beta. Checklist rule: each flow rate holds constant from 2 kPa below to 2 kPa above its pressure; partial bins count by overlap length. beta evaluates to 148.6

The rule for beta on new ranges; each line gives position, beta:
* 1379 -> 179.3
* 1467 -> 173.9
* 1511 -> 183.9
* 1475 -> 171.4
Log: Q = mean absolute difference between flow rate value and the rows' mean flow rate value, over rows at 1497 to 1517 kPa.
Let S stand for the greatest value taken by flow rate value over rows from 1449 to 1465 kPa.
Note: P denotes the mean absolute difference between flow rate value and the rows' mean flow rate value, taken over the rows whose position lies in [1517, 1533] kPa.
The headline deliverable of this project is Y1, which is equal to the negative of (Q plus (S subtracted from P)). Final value 146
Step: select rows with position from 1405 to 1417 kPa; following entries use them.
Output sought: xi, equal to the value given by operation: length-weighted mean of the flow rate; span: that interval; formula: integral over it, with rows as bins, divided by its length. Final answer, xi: 190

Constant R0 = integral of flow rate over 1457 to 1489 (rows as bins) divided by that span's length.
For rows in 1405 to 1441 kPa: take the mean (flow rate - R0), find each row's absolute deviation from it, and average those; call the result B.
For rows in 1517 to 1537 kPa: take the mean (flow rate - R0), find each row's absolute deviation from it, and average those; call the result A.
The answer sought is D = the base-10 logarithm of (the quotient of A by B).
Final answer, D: -0.51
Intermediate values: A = 3.3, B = 11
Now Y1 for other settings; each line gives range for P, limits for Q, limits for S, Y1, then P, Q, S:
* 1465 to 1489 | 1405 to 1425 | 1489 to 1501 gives 161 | 9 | 9.1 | 178.7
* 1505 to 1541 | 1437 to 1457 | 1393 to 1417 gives 180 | 9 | 10.2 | 199.5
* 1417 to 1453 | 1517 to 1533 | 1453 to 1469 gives 156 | 14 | 3.8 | 173.9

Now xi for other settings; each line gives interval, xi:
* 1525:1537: 154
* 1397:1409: 195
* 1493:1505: 179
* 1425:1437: 165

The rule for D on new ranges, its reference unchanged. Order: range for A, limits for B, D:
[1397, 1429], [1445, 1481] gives 0.05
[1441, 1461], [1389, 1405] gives 0.04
